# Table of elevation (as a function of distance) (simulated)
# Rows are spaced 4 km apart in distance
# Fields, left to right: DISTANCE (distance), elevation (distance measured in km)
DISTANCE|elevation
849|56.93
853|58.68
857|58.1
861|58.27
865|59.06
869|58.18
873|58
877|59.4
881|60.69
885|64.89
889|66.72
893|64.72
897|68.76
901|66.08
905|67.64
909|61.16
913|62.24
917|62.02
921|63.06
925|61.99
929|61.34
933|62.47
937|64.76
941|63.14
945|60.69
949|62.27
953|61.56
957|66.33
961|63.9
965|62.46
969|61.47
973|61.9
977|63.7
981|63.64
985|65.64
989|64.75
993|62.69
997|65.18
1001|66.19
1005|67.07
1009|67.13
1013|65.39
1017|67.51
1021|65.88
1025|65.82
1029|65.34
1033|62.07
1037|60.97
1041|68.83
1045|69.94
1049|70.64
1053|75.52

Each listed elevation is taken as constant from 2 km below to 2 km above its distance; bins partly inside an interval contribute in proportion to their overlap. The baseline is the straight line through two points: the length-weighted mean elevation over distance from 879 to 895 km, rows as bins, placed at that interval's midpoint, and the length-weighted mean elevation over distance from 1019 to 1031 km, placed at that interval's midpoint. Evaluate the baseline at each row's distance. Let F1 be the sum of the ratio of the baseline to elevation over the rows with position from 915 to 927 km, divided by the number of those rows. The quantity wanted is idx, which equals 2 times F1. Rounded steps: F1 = 1.04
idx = 2.07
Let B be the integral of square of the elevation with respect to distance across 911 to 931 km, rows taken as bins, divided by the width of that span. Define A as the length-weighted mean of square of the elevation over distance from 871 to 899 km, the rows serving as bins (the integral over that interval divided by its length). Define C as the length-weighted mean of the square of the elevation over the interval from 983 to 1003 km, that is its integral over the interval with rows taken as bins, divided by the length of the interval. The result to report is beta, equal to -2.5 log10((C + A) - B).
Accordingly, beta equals -9.10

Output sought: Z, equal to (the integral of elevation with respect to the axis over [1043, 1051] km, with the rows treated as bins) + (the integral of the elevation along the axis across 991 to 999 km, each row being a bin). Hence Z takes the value 1074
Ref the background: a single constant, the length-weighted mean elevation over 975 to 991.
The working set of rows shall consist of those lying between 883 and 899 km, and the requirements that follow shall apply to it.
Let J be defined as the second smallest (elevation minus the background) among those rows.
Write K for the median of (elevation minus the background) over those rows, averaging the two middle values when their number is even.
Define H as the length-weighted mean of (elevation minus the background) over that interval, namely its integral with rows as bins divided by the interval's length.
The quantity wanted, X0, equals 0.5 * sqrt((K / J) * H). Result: 1.17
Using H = 1.8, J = 0.5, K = 1.37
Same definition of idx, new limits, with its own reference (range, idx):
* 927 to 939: 2.06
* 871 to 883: 2.16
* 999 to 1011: 1.96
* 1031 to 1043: 2.06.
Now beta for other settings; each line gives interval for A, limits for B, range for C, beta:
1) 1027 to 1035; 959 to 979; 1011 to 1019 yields -9.14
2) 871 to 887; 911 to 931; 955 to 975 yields -8.96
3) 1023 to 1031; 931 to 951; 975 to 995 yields -9.13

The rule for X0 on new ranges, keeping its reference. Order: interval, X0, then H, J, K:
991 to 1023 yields 0.88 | 1.4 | 0.7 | 1.60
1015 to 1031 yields 0.66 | 1.7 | 1.4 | 1.42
